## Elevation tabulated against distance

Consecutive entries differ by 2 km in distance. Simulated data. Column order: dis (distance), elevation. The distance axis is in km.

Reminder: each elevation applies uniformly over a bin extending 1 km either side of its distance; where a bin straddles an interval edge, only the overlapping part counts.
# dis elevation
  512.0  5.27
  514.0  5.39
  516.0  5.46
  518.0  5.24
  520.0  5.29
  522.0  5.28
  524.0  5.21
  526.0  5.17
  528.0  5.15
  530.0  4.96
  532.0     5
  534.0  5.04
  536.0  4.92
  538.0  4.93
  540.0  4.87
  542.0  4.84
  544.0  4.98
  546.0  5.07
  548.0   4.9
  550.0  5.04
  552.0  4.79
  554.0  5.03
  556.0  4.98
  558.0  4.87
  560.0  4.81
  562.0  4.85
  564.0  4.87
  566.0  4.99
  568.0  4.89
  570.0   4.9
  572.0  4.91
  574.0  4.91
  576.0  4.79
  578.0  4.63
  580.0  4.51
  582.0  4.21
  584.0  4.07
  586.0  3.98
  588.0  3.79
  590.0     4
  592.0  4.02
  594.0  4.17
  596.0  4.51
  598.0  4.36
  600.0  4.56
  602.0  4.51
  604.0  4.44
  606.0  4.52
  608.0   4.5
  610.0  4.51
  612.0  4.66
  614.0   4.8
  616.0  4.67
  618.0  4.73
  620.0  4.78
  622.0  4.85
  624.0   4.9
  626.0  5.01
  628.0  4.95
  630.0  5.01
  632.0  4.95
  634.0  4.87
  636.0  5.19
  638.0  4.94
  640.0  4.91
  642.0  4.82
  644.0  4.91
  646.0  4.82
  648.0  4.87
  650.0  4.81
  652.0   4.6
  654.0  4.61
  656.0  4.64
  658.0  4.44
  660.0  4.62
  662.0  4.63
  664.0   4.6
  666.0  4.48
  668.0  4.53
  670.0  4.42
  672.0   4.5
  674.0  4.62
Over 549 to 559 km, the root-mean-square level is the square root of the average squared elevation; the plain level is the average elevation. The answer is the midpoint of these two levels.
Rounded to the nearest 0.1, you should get 4.9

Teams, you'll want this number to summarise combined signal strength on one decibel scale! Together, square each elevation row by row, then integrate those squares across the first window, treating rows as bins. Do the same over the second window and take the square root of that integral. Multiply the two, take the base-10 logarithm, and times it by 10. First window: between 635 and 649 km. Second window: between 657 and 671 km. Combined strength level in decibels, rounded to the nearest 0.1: 37.6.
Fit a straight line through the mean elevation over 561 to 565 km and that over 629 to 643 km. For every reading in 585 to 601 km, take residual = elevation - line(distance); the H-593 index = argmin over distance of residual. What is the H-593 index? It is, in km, 588.0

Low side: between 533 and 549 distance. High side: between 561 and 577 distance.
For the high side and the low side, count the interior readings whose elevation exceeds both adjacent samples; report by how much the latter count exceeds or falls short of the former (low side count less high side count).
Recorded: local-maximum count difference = 1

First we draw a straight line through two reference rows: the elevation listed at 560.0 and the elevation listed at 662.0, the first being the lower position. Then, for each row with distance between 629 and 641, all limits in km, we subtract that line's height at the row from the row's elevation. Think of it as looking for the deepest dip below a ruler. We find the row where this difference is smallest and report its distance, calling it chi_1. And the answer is 634.0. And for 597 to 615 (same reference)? 598.0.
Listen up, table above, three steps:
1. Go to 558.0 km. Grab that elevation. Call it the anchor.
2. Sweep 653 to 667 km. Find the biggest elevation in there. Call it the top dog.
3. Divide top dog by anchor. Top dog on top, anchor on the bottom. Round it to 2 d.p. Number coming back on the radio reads 0.95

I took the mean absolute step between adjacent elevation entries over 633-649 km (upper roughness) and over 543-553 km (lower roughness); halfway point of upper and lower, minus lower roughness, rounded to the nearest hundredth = -0.02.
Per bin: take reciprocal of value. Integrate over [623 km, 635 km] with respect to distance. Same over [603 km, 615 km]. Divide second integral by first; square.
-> 1.17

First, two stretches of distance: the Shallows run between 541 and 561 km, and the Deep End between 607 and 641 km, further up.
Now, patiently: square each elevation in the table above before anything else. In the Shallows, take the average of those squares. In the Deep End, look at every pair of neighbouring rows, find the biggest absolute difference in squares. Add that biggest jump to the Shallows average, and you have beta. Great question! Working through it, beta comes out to 28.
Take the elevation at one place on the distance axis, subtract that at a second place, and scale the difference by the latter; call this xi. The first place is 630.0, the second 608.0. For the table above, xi 0.11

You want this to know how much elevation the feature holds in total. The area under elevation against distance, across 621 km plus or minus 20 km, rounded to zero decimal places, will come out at 191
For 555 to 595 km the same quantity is 182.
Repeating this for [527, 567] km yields 198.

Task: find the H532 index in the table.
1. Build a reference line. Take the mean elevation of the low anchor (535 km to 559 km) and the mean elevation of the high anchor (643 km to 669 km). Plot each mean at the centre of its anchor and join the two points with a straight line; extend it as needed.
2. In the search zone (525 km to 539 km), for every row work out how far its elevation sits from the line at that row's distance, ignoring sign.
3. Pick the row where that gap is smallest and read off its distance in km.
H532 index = 530.0 km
